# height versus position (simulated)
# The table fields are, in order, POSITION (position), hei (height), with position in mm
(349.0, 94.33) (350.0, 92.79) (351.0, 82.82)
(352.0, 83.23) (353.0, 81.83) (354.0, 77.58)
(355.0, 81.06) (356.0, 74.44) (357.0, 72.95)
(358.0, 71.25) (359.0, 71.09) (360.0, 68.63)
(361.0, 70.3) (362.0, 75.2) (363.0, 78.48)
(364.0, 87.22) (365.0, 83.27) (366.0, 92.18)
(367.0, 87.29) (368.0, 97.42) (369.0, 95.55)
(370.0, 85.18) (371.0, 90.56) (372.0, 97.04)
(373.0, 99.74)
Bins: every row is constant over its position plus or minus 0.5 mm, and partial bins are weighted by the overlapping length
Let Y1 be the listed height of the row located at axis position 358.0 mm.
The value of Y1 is 71.25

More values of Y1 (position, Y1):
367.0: 87.29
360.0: 68.63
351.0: 82.82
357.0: 72.95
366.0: 92.18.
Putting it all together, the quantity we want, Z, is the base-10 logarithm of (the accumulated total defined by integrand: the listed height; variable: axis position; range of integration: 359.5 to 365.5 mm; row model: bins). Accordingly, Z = 2.67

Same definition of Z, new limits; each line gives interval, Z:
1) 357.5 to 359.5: 2.15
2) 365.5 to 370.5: 2.66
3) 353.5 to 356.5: 2.37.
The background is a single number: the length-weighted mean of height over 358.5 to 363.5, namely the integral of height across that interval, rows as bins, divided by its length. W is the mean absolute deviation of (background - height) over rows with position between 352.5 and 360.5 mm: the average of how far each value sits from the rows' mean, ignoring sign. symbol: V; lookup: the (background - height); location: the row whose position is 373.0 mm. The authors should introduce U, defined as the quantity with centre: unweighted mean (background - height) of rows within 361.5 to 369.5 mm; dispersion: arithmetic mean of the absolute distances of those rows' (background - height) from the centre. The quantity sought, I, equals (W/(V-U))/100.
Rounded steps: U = 6.1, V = -27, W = 4.0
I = -0.001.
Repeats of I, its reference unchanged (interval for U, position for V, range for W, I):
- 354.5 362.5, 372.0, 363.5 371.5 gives -0.002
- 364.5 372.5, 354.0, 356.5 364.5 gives -0.005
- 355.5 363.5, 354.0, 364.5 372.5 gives -0.006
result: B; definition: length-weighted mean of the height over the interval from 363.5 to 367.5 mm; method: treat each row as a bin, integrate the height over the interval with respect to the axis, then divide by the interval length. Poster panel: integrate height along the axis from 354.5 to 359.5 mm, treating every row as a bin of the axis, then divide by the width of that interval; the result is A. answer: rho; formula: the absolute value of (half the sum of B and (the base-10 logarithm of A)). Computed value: 44.7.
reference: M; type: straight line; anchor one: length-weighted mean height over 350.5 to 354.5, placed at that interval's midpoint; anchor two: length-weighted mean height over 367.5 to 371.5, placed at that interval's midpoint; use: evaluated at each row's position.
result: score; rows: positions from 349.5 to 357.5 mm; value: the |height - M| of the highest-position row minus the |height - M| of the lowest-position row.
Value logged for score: -1.7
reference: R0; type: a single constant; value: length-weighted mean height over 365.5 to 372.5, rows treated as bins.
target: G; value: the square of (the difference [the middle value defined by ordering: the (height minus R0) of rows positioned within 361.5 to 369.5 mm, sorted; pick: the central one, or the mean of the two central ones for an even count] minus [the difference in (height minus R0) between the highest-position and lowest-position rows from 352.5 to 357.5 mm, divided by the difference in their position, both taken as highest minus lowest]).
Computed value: 7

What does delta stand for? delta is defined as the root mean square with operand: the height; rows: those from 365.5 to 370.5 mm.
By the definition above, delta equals 92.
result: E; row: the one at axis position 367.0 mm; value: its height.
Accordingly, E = 87.29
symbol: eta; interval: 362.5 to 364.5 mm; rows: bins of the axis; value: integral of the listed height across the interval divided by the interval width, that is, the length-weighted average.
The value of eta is 83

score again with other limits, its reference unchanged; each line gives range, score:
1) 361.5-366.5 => -10.0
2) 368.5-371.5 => -1.1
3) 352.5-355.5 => 1.7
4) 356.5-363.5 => -1.7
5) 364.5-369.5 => -2.4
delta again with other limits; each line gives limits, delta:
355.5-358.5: 73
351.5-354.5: 81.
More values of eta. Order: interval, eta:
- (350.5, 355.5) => 81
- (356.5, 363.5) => 73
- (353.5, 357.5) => 77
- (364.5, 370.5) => 90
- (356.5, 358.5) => 72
